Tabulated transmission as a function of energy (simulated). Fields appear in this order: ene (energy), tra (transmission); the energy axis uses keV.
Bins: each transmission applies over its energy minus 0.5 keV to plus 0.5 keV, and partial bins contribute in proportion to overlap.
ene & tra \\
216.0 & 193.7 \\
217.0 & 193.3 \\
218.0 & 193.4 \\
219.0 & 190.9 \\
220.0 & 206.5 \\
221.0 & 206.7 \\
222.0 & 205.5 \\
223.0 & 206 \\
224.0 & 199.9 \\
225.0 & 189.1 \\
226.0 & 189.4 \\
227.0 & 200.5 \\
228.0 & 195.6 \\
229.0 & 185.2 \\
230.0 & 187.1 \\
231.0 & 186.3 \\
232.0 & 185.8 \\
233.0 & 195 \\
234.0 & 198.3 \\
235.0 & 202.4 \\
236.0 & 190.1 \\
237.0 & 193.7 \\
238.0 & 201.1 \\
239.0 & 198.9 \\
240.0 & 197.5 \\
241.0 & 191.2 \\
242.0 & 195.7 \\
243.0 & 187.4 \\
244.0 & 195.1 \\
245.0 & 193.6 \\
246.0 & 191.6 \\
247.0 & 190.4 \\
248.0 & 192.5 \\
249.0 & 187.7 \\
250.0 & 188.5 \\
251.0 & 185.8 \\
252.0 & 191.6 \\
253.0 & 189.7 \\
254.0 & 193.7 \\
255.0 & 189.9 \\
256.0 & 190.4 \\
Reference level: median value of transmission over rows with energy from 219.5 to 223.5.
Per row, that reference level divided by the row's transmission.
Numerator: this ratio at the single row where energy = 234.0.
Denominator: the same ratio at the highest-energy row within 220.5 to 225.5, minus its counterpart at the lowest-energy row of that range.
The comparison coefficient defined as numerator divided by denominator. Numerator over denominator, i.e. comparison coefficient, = 11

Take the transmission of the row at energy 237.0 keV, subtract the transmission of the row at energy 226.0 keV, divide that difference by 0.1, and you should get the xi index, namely 43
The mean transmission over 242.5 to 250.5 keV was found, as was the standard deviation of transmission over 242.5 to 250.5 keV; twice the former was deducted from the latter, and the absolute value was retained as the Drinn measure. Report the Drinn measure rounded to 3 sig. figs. 379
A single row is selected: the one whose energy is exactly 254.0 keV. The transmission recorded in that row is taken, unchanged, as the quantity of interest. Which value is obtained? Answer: 193.7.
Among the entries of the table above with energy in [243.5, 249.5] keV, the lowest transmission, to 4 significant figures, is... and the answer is 187.7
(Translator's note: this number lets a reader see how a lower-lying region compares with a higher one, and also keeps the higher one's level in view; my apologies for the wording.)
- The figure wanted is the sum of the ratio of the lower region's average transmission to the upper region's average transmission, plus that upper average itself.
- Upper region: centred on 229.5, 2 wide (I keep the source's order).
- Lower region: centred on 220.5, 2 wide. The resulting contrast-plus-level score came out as 187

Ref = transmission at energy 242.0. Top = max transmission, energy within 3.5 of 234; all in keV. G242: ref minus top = -6.7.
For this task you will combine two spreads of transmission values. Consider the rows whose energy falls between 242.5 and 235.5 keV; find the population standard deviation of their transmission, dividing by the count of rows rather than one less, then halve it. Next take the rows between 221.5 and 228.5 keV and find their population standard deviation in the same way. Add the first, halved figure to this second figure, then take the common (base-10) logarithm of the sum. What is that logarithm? 0.92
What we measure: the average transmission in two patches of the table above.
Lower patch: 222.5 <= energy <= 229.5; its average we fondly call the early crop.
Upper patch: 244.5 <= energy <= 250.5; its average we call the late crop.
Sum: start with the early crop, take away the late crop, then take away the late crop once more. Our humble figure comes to -186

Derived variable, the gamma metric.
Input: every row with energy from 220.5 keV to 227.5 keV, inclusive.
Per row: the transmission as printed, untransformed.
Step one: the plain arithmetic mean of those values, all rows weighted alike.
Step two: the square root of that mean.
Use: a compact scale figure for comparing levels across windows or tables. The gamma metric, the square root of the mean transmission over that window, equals 14.1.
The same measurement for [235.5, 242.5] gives 14.0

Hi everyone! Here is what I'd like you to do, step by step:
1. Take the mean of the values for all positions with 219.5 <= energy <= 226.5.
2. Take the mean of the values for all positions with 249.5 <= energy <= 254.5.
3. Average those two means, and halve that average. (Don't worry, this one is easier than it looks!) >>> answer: 98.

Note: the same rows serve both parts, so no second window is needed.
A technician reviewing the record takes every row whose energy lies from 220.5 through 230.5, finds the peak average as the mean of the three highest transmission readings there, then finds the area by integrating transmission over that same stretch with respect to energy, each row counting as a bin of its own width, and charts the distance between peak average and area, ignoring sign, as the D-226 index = 1759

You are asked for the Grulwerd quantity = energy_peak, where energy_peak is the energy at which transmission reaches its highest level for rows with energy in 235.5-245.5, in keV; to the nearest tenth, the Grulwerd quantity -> 238.0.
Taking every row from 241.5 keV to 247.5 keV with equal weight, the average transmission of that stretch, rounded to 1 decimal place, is 192.3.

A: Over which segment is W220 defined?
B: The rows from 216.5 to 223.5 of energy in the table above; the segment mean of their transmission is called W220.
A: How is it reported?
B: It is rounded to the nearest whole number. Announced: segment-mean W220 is 200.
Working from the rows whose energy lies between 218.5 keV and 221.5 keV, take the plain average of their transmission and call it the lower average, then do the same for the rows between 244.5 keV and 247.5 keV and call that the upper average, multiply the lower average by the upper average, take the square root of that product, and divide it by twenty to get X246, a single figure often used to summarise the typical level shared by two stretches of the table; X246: 9.83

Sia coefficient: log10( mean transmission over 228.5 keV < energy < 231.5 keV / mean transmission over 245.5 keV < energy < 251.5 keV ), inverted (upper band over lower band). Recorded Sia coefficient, 0.0074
